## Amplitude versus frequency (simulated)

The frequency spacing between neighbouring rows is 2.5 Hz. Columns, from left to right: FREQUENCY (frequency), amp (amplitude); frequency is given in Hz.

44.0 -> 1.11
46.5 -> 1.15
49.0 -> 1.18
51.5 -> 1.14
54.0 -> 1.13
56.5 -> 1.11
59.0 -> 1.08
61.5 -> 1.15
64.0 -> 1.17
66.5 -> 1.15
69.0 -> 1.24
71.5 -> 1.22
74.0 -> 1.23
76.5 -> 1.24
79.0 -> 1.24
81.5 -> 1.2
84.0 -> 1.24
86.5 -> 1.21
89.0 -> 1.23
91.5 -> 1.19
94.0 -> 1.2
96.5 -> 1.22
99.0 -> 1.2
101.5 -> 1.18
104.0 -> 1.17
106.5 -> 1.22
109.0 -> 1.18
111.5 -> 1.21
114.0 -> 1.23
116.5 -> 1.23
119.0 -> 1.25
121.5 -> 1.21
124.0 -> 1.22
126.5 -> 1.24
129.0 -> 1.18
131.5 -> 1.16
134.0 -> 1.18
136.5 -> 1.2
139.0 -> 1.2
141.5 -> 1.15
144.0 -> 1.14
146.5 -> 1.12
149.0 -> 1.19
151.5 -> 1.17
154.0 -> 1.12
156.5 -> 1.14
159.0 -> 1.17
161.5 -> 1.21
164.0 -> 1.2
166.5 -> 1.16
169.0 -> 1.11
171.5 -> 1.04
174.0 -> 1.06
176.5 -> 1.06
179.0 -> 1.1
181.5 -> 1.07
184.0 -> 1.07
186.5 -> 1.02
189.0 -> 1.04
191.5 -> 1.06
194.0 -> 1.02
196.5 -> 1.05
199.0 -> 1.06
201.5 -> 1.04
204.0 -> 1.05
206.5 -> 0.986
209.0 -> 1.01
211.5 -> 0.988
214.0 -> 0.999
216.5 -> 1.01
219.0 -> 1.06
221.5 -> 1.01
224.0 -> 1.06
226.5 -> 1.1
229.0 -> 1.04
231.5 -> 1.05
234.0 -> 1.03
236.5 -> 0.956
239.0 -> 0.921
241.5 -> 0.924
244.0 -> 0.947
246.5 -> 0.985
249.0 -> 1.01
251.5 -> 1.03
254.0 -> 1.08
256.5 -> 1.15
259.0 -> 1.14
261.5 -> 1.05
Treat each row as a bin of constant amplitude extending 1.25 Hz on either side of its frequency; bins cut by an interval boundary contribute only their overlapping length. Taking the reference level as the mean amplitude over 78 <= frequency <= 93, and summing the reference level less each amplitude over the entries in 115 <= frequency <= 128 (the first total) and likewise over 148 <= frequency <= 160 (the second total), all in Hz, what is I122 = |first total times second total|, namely 0.018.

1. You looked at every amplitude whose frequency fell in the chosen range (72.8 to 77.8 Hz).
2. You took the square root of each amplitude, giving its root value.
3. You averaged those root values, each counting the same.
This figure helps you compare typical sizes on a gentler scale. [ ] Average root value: 1.11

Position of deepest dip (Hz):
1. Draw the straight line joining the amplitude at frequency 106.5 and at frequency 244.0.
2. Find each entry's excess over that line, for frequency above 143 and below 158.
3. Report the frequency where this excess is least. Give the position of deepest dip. 146.5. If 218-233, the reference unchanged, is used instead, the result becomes 221.5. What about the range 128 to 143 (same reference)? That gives 131.5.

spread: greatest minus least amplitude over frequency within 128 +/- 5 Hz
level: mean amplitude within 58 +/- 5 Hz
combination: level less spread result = 1.04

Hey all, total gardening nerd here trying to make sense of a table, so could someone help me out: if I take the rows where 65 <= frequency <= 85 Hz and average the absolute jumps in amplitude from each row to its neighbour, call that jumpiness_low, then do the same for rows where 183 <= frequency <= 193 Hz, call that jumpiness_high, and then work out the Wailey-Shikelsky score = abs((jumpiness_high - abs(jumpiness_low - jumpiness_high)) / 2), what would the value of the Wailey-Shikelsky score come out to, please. 0.015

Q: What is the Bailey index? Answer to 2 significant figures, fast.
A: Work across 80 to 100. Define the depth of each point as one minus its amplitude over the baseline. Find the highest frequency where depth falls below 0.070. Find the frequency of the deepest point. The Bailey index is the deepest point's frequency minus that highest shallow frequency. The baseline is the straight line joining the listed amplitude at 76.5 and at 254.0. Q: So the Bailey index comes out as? -7.5 Hz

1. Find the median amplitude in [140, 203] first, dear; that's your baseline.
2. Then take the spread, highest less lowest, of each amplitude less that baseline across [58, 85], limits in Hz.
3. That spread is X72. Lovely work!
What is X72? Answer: 0.16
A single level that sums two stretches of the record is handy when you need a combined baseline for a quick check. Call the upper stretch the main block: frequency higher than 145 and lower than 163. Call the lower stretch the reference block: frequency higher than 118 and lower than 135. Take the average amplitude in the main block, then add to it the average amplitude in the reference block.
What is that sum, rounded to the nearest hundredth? 2.37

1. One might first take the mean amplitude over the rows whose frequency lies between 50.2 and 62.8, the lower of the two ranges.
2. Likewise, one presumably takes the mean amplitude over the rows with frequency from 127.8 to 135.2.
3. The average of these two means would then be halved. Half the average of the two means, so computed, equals 0.574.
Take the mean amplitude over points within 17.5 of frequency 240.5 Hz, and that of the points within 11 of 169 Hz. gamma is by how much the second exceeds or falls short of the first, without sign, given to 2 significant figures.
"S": 0.10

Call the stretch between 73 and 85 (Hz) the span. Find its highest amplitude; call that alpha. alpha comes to 1.24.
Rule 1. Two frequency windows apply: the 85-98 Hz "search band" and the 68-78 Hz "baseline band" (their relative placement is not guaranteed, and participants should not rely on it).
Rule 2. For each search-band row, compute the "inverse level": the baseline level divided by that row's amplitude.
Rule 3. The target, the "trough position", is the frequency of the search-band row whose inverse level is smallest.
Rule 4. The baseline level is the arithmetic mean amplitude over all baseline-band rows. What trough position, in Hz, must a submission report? 89.0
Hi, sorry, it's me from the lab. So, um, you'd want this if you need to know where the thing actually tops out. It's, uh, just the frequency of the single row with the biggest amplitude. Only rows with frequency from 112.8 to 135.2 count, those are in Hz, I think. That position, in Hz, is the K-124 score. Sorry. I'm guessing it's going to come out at 119.0 Hz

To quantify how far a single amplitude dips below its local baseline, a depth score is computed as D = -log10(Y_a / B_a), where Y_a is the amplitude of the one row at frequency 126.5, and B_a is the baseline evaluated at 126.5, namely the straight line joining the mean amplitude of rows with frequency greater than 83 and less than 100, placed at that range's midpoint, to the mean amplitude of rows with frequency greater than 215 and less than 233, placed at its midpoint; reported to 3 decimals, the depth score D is -0.026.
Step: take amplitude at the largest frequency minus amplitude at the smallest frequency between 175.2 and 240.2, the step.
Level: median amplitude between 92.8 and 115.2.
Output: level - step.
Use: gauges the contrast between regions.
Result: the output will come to 1.34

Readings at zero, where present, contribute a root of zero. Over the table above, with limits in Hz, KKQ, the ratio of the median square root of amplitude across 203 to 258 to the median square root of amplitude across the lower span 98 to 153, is 0.919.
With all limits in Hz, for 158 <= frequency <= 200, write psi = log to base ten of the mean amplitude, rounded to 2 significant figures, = 0.037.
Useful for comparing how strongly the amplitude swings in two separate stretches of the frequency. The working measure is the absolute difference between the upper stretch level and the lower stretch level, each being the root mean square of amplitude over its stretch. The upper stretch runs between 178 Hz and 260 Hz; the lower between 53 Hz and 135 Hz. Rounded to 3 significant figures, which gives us 0.164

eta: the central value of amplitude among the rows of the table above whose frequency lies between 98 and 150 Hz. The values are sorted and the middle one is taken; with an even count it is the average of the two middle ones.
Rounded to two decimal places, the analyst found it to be 1.20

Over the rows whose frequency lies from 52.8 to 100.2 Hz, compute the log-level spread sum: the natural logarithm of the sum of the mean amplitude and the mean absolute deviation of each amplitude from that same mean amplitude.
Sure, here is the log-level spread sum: 0.21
